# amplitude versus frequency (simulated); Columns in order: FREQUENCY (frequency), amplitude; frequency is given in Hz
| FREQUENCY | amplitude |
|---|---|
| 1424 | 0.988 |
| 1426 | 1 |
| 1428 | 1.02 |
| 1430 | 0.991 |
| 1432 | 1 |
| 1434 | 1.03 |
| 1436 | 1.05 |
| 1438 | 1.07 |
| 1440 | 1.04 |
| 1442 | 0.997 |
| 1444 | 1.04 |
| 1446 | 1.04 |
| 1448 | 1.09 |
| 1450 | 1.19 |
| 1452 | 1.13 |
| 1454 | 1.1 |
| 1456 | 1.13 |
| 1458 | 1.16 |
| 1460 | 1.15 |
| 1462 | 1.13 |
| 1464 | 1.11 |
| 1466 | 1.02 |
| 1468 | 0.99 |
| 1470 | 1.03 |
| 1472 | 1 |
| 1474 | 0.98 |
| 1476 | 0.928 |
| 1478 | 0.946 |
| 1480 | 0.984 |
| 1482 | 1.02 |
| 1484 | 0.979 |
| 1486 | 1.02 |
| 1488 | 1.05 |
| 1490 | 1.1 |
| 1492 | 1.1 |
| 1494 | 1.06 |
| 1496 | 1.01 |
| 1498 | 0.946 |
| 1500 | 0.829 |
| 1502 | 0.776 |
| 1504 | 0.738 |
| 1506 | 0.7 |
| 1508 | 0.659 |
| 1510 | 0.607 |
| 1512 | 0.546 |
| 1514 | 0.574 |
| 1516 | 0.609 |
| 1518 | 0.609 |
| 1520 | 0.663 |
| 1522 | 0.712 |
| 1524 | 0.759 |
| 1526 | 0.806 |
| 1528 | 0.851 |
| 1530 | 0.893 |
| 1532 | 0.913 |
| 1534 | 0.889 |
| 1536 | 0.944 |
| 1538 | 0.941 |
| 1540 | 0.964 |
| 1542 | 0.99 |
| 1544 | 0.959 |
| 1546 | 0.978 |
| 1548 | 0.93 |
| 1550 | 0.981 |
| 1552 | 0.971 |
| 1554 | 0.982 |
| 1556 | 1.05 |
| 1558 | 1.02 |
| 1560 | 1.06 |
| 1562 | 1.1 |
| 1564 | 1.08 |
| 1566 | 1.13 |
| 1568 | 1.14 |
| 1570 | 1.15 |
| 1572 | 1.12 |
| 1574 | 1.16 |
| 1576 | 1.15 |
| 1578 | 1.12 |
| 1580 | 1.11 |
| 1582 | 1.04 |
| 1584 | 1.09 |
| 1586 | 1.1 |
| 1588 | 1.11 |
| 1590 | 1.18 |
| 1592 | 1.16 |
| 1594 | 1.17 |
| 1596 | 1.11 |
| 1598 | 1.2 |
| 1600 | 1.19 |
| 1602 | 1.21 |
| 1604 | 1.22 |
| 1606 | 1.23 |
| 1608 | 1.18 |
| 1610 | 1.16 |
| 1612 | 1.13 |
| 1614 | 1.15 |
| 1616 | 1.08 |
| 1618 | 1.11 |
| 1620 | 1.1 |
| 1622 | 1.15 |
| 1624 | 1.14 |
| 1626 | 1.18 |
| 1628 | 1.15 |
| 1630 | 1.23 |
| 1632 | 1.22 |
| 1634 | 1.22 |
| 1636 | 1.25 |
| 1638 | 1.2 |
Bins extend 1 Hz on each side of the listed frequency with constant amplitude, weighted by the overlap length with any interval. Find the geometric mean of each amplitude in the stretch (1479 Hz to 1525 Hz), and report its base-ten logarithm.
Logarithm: -0.09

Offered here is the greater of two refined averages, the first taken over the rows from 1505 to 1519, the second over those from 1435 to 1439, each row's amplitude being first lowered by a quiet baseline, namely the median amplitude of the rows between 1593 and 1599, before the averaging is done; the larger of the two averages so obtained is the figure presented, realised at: -0.11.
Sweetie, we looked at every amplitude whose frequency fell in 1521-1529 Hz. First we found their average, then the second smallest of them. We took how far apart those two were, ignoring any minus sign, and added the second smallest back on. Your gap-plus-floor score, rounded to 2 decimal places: 0.78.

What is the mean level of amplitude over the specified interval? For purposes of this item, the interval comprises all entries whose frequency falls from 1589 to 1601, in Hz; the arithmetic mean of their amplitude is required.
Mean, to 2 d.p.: 1.17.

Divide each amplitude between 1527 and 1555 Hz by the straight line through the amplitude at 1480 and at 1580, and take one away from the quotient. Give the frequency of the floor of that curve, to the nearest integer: 1528 Hz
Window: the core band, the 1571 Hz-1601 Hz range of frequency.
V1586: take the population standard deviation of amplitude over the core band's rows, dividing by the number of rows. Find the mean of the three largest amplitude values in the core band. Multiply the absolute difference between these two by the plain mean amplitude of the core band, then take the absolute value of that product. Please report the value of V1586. 1.30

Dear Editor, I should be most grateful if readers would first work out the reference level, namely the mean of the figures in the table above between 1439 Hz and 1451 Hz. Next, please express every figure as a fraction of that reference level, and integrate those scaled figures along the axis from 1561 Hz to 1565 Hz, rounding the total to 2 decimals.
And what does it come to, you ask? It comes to 4.09 Hz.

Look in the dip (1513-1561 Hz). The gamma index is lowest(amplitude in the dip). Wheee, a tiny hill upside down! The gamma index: 0.574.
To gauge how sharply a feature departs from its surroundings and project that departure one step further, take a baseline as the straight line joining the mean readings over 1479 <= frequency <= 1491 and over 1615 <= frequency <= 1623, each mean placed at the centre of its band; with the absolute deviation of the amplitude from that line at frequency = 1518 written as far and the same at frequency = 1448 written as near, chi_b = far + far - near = 0.787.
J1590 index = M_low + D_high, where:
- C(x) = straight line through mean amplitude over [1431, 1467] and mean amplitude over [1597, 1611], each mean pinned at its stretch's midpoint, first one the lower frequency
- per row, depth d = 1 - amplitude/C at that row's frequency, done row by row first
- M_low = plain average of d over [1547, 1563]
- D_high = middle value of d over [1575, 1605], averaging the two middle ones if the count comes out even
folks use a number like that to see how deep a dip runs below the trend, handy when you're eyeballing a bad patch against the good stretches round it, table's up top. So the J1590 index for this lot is 0.15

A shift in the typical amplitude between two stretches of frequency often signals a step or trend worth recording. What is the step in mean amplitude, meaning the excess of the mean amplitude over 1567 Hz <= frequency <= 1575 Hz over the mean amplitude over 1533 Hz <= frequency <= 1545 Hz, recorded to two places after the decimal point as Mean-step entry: 0.19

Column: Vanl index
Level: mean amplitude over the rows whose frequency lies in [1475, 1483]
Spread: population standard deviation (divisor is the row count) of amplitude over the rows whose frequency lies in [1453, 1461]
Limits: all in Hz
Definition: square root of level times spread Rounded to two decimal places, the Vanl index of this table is 0.15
